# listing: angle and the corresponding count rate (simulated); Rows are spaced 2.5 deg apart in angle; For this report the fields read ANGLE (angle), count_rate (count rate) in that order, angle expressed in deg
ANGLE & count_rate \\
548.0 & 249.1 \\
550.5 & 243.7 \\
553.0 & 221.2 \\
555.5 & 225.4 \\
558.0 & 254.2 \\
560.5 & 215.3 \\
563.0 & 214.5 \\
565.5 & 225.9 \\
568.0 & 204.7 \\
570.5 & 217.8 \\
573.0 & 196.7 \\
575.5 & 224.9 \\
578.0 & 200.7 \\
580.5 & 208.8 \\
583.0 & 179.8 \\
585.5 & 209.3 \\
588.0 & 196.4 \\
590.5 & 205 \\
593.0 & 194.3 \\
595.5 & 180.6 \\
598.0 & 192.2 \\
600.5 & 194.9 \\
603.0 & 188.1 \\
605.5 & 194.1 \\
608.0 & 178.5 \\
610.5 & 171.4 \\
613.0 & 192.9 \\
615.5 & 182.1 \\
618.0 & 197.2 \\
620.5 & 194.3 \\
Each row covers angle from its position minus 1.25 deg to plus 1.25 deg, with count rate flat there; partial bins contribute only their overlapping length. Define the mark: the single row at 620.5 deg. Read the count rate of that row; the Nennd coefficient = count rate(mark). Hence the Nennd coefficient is 194.3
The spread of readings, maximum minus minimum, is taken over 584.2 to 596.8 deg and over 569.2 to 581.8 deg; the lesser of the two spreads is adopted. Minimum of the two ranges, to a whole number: 28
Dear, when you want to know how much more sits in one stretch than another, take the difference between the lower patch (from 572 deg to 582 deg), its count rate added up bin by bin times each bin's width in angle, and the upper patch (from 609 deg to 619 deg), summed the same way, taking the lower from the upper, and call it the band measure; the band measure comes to -219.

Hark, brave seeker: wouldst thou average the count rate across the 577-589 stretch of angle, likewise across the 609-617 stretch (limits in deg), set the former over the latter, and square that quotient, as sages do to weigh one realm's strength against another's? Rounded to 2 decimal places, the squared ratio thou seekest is 1.19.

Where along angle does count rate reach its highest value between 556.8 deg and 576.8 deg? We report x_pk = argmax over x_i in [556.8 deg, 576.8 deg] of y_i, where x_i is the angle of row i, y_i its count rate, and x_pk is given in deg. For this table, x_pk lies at 558.0 deg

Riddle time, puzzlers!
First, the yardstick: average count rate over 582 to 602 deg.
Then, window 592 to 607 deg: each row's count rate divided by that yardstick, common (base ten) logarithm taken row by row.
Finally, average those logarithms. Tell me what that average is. -0.01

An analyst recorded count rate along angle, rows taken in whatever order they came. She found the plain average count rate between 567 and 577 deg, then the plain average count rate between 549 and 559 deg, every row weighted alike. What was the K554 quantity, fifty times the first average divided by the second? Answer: 44.7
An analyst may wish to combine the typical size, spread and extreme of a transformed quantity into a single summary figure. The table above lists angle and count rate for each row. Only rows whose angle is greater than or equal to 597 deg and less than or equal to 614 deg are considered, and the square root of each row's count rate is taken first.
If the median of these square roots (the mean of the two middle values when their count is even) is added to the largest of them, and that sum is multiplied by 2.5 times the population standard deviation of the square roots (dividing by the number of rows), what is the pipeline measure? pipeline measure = 21.5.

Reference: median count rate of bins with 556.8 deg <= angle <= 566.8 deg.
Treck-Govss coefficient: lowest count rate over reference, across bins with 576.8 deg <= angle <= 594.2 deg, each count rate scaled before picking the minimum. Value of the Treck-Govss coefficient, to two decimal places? 0.82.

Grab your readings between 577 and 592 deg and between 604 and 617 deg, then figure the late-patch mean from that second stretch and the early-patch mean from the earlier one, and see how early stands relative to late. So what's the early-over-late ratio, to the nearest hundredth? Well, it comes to 1.09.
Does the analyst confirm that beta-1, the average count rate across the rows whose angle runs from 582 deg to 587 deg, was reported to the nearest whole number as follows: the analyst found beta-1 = 195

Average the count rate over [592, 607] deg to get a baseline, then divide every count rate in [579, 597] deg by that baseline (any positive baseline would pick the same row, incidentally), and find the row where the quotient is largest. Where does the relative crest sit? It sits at 585.5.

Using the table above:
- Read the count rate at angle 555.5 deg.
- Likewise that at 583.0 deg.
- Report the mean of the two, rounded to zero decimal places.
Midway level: 203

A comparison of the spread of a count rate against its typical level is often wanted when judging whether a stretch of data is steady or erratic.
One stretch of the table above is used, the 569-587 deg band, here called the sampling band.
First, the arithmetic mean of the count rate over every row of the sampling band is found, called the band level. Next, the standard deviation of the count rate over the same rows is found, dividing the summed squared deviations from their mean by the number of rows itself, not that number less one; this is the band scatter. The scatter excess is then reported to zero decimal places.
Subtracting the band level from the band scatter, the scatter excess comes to -192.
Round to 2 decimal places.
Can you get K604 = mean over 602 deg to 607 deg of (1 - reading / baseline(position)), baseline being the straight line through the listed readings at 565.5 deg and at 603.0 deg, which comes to -0.02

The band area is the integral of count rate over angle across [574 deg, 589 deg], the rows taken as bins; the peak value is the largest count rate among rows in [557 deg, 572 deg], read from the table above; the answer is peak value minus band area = -2796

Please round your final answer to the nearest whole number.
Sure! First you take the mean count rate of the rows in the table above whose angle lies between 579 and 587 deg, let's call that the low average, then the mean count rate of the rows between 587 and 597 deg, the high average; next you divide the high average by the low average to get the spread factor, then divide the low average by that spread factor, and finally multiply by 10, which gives 2047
